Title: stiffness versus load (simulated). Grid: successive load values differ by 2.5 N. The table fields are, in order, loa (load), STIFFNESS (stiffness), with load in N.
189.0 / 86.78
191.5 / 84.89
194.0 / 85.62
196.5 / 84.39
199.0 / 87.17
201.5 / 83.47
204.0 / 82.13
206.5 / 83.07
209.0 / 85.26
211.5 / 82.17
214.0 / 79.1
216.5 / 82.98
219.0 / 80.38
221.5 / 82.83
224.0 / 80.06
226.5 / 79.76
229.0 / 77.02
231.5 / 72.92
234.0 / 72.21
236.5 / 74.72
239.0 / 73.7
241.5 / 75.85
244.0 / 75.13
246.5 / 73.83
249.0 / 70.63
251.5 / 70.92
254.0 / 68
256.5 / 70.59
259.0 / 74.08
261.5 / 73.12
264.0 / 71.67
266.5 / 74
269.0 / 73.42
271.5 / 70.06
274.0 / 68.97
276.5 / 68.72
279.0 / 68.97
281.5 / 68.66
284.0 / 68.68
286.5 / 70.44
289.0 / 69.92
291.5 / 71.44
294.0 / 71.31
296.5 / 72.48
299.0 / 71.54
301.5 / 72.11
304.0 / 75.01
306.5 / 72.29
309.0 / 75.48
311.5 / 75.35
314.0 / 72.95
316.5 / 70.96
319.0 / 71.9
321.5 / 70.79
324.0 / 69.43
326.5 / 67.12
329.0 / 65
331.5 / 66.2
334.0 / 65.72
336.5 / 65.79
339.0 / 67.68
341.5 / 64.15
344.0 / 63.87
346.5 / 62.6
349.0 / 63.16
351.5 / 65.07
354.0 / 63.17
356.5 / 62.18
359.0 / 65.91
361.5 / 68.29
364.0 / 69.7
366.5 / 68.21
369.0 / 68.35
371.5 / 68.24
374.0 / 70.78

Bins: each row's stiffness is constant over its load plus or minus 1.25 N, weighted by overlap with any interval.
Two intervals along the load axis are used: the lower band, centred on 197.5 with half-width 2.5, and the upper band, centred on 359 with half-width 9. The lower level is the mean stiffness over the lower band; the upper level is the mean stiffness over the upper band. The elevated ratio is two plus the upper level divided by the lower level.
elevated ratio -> 2.77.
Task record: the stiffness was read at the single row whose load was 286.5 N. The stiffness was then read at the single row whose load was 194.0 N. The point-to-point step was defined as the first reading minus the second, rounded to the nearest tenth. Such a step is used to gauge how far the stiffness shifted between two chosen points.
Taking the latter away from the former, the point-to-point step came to -15.2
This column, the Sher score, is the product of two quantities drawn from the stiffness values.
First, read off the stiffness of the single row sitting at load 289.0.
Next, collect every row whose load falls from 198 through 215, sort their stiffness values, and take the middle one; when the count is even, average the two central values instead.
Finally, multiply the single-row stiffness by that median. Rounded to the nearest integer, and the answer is 5808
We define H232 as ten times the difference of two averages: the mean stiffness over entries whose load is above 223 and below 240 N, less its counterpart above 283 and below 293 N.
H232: 56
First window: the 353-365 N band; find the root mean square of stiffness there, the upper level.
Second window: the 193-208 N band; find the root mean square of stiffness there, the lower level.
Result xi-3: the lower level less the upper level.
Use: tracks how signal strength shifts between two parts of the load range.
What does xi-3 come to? 18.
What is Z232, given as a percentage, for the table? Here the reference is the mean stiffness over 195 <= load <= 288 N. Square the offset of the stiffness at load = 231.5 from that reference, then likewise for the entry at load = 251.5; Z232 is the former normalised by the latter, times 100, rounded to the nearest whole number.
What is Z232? 33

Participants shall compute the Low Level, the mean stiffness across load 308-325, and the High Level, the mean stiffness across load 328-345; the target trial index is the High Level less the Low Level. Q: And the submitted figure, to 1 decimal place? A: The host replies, -6.9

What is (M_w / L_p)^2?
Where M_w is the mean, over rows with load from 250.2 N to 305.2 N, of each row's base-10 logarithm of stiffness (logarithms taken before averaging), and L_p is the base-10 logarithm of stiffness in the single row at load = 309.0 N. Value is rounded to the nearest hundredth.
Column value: 0.97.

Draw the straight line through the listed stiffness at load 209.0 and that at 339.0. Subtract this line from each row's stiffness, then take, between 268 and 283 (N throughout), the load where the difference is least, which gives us 274.0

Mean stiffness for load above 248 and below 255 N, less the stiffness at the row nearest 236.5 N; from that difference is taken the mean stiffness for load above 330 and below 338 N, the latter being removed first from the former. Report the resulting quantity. -71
